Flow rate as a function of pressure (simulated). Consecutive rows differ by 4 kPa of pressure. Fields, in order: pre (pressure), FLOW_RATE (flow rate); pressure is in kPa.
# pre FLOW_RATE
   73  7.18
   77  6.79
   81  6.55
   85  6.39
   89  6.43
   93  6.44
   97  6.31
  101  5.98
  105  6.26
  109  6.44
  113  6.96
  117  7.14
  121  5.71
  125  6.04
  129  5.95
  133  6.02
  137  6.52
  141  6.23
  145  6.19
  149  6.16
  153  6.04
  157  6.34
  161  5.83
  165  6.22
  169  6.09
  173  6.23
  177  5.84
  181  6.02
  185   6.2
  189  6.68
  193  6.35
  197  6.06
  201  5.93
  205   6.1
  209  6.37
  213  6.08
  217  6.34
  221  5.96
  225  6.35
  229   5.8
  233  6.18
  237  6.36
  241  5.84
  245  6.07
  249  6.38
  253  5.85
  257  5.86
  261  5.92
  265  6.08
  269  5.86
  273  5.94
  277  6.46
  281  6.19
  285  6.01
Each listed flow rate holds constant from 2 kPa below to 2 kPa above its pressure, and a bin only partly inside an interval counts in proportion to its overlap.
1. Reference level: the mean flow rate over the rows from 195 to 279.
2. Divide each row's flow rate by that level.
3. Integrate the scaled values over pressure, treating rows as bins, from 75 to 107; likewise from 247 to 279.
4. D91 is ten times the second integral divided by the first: 9.45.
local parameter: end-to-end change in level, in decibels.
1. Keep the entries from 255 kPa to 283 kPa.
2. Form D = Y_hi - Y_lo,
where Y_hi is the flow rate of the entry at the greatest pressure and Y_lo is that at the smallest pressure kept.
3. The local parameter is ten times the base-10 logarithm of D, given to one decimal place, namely -4.8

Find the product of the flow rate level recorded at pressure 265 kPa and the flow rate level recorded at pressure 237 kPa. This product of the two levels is 39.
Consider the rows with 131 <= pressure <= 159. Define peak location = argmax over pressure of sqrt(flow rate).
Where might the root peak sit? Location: 137 kPa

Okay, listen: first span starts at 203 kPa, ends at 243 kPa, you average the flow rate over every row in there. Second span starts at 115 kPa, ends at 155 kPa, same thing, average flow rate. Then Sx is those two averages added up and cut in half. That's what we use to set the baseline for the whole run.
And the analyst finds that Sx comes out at 6.17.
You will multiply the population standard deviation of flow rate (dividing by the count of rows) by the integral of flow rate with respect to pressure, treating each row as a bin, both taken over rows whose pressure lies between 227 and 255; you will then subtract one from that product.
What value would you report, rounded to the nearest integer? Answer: 38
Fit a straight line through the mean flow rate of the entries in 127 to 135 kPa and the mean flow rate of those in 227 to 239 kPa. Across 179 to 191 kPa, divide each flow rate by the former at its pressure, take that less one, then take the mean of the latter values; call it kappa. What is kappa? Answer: 0.041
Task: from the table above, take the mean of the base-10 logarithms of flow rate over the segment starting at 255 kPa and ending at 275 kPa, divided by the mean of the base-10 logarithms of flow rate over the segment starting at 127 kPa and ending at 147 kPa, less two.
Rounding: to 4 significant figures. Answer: -1.022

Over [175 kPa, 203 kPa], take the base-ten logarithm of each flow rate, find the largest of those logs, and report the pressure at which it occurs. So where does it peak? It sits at 189 kPa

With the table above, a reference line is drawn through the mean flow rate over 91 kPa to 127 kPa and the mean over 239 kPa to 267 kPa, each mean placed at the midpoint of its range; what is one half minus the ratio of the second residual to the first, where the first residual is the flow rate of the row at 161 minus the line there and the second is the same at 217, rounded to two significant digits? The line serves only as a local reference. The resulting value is 1.1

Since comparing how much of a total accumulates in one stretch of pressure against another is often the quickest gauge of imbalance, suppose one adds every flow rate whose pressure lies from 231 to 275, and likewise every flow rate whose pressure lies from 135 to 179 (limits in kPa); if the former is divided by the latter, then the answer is 0.980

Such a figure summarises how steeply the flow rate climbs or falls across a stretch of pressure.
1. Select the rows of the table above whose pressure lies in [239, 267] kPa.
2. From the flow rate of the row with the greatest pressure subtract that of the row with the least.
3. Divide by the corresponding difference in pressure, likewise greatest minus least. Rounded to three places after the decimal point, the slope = 0.010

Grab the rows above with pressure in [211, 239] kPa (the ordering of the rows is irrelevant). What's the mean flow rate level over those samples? 6.15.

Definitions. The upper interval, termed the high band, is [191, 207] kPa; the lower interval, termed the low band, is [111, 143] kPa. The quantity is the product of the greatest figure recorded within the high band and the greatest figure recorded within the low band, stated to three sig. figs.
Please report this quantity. 45.3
